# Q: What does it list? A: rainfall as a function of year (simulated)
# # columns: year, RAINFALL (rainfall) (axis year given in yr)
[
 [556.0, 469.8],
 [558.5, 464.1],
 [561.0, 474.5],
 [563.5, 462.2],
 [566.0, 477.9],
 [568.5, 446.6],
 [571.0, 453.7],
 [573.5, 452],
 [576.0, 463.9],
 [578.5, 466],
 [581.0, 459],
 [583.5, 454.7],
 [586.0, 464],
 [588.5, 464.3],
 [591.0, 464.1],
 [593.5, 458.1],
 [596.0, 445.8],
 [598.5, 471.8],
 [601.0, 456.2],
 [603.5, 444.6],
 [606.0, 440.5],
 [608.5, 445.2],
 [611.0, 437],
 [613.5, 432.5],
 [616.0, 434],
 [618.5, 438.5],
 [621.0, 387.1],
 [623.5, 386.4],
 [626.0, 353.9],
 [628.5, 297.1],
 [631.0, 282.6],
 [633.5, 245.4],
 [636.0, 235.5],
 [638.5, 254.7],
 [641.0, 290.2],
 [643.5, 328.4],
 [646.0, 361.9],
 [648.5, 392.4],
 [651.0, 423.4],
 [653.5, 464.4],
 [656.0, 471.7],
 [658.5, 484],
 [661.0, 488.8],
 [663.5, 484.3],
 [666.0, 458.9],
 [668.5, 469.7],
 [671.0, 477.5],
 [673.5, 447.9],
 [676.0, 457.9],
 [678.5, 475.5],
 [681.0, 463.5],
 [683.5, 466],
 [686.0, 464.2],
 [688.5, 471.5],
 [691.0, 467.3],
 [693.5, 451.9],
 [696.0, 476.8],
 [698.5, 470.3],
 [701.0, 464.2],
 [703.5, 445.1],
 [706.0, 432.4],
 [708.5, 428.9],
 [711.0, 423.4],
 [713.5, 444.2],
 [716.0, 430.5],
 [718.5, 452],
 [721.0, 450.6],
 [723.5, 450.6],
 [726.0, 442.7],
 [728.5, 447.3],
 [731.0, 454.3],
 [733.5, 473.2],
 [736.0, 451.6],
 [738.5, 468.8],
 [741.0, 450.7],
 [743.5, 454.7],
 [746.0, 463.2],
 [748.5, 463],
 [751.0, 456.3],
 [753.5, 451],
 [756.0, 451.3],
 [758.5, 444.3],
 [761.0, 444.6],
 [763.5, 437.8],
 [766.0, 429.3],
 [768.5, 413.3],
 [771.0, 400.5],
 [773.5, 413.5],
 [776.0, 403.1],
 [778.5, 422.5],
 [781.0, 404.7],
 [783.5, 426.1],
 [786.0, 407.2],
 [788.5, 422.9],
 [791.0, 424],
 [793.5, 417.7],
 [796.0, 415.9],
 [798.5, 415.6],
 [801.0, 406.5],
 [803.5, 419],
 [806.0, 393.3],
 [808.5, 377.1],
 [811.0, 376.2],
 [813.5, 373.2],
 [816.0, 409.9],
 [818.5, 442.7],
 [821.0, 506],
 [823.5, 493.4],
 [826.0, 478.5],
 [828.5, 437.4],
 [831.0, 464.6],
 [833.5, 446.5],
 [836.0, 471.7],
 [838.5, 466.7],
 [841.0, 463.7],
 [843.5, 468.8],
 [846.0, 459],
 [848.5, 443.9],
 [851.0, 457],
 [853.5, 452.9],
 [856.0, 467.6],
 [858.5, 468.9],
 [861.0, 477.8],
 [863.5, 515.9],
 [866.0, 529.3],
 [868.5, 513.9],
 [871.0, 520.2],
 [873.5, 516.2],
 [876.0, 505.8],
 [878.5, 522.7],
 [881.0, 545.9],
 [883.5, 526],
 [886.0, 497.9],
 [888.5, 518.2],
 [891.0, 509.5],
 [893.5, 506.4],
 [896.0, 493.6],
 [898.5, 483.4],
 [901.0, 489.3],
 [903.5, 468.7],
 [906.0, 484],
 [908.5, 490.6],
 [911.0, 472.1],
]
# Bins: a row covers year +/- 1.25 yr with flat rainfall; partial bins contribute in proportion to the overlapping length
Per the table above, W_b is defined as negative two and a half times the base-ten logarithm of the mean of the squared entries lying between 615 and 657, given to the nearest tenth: -12.8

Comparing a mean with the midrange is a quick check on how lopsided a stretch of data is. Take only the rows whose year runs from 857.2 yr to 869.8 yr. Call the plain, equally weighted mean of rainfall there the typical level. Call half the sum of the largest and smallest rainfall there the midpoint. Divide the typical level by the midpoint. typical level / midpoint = 1.00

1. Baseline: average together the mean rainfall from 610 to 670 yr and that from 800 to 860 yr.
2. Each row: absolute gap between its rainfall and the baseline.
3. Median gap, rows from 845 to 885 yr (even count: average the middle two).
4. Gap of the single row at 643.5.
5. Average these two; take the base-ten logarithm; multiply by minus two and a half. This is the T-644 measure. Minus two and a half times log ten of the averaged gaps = -4.9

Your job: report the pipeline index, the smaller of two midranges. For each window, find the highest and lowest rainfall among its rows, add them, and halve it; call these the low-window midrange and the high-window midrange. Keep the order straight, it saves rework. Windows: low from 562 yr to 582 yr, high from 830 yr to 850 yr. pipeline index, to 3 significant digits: 458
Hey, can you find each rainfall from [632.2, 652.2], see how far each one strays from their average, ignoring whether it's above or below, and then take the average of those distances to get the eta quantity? 60.0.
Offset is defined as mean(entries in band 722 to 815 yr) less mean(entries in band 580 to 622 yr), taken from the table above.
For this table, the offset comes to -18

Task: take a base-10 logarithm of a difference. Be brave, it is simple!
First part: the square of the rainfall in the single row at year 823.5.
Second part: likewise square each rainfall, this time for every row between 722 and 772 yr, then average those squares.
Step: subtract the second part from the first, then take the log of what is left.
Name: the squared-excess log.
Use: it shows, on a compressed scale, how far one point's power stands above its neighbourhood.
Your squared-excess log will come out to 4.63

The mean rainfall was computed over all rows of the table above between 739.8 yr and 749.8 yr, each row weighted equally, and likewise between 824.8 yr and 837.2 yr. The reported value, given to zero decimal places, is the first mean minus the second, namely -2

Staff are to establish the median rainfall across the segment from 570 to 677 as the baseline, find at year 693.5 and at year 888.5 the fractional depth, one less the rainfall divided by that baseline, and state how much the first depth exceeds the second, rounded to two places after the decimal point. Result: 0.15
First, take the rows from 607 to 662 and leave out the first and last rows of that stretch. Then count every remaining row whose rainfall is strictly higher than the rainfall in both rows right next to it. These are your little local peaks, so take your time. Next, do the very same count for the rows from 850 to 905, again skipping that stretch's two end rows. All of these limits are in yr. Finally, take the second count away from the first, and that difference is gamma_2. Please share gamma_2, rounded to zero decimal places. -4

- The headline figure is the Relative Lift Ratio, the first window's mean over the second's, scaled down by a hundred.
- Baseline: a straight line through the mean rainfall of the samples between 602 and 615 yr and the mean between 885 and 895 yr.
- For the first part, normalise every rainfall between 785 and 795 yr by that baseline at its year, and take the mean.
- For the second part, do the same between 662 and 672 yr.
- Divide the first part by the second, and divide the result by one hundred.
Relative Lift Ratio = 0.0083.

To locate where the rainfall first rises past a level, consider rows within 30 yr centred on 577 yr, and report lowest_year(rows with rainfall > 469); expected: 566.0 yr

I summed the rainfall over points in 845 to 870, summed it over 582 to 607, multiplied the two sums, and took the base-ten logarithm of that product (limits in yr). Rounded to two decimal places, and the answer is 7.34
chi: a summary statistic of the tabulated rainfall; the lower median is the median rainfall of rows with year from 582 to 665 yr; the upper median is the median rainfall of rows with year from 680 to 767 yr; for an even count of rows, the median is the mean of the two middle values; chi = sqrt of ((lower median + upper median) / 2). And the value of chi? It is 21.10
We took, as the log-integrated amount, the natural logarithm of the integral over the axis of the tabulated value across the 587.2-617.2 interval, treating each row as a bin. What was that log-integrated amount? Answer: 9.51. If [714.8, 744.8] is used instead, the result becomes 9.52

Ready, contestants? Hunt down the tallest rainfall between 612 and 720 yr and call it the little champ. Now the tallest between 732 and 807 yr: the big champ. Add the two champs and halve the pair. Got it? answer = 481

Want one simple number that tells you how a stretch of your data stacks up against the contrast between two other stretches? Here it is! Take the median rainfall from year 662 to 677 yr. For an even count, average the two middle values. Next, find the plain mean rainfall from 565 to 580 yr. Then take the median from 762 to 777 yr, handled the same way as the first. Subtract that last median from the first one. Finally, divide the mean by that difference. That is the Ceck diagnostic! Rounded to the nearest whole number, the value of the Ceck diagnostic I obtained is 9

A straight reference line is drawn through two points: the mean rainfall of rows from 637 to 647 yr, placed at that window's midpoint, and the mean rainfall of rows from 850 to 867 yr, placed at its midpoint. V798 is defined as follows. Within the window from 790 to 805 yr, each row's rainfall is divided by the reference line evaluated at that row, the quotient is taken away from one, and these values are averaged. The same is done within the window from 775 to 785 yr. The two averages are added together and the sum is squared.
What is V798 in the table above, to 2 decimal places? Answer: 0.00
